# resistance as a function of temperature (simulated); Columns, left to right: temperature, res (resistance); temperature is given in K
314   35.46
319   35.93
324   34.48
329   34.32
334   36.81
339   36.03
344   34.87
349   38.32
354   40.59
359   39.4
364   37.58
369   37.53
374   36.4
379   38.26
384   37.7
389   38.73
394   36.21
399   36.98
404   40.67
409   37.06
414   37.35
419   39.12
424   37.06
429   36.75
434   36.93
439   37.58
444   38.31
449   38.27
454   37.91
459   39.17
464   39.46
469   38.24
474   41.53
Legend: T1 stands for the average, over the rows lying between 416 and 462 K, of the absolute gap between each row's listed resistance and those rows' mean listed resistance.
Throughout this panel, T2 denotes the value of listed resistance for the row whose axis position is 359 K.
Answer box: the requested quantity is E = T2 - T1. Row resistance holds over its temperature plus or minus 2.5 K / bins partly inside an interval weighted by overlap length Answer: 39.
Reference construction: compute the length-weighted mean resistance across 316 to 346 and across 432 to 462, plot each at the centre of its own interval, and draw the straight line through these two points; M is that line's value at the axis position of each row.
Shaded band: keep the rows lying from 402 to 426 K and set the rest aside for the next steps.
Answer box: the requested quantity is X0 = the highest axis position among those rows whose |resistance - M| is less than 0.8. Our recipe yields 424 K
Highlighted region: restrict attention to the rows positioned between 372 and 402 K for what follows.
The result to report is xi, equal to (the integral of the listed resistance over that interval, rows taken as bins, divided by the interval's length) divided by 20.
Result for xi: 1.873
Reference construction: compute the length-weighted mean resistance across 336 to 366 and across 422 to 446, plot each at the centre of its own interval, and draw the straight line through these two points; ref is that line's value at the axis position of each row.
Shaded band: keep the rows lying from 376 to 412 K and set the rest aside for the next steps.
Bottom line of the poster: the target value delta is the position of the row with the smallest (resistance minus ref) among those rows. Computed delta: 394 K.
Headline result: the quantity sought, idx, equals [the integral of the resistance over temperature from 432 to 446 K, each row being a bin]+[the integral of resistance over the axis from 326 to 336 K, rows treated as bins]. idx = 881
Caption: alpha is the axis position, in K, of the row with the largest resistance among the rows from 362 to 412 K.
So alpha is 404 K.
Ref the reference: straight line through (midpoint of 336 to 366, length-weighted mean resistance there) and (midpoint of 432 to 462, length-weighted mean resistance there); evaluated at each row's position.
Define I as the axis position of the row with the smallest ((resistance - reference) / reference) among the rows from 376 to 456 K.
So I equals 394 K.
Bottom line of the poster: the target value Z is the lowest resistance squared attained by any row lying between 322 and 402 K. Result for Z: 1178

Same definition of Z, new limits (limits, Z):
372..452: 1311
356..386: 1325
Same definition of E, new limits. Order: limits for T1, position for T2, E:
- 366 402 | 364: 37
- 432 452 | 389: 38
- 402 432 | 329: 33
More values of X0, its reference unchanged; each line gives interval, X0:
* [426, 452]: 449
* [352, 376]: 374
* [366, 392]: 374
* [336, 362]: 339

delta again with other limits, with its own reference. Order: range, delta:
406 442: 429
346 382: 374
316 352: 329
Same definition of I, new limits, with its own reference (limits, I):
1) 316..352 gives 329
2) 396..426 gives 399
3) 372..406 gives 394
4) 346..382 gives 374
